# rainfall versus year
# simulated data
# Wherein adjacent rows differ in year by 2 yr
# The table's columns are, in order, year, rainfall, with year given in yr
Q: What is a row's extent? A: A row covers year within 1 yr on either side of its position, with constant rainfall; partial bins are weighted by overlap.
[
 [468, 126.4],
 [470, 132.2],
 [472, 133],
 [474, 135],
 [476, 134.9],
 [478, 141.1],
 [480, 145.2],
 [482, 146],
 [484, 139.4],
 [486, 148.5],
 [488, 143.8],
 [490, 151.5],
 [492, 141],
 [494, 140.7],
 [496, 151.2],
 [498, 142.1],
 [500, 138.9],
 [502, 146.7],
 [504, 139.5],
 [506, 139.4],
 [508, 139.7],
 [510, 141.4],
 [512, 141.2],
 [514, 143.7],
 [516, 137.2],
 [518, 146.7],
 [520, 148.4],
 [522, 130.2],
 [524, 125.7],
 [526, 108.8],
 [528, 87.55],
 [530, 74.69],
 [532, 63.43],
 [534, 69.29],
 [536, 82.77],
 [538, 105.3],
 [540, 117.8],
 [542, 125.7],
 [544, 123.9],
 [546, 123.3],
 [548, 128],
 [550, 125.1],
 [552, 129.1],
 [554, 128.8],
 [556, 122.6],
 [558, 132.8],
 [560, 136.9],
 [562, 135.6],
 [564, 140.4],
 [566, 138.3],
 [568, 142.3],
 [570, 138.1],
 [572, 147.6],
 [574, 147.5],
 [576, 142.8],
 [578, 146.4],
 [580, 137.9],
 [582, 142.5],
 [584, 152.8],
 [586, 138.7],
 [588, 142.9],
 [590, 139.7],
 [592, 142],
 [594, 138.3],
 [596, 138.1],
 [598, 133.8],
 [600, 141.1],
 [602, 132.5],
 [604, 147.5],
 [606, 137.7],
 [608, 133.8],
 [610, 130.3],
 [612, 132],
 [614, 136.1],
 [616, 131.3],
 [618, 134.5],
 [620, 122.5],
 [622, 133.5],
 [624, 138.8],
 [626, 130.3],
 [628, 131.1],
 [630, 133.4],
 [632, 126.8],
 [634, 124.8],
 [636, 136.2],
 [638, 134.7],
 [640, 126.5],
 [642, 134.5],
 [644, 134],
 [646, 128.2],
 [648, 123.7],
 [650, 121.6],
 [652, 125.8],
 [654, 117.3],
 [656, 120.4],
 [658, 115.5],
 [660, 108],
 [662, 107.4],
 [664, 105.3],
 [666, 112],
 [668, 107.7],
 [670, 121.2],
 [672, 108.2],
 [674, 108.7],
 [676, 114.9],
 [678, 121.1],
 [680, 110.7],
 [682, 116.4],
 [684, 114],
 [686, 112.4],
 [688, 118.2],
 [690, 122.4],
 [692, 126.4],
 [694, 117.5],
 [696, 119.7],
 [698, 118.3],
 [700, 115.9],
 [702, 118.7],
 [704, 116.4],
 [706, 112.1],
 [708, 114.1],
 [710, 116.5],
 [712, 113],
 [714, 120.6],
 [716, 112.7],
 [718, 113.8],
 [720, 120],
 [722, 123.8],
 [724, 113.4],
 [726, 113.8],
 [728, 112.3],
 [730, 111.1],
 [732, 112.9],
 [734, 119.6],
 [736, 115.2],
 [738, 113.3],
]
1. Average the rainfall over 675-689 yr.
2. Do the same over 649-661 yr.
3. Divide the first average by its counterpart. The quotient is 0.98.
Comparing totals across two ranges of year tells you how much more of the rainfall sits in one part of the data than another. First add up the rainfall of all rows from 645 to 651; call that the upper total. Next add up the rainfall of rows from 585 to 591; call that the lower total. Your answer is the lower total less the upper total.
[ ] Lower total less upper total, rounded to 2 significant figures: 48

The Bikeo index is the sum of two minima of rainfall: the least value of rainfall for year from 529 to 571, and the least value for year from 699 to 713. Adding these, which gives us 176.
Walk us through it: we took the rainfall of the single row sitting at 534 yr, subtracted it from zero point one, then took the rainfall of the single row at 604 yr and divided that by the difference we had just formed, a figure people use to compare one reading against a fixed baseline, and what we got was -2.1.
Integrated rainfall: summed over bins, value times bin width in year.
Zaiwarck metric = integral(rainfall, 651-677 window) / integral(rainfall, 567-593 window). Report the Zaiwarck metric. 0.79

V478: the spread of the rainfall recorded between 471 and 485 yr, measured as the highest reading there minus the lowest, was 13.0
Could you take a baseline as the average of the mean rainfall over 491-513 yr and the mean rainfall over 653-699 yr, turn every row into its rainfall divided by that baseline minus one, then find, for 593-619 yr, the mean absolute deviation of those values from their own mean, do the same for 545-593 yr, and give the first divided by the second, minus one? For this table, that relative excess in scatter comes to -0.44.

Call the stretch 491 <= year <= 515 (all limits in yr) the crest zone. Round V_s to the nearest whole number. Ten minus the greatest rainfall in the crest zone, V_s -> -141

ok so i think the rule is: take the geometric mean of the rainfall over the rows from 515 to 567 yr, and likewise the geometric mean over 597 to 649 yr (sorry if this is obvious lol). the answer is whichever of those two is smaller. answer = 116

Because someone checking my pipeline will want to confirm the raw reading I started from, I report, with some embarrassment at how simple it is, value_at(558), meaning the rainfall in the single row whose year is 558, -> 132.8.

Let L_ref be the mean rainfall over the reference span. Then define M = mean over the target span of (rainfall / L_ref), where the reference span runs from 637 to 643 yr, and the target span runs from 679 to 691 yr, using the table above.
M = 0.88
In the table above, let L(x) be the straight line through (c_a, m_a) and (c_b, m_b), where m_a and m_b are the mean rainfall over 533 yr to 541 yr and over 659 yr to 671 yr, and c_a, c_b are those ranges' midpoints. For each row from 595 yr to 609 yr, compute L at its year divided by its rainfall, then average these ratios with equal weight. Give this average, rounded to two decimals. 0.74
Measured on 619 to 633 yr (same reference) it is 0.81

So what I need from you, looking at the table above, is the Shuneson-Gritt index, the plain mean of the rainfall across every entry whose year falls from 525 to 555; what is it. 106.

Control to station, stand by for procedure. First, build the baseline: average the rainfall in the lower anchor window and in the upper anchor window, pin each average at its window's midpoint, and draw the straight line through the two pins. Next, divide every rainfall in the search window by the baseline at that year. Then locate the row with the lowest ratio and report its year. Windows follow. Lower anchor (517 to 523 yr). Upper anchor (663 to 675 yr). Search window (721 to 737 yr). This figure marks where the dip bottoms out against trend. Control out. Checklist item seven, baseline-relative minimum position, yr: 730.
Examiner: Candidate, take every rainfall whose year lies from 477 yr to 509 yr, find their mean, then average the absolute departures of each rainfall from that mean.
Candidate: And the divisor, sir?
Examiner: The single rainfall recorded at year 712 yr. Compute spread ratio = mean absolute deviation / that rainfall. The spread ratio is 0.032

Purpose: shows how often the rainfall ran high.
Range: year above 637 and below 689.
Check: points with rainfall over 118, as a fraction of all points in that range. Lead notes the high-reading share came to 0.46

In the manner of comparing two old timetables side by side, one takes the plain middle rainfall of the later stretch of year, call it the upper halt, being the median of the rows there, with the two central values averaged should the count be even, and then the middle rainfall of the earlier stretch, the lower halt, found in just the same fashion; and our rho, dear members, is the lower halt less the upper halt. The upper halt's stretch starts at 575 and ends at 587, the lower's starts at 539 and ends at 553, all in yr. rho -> -18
